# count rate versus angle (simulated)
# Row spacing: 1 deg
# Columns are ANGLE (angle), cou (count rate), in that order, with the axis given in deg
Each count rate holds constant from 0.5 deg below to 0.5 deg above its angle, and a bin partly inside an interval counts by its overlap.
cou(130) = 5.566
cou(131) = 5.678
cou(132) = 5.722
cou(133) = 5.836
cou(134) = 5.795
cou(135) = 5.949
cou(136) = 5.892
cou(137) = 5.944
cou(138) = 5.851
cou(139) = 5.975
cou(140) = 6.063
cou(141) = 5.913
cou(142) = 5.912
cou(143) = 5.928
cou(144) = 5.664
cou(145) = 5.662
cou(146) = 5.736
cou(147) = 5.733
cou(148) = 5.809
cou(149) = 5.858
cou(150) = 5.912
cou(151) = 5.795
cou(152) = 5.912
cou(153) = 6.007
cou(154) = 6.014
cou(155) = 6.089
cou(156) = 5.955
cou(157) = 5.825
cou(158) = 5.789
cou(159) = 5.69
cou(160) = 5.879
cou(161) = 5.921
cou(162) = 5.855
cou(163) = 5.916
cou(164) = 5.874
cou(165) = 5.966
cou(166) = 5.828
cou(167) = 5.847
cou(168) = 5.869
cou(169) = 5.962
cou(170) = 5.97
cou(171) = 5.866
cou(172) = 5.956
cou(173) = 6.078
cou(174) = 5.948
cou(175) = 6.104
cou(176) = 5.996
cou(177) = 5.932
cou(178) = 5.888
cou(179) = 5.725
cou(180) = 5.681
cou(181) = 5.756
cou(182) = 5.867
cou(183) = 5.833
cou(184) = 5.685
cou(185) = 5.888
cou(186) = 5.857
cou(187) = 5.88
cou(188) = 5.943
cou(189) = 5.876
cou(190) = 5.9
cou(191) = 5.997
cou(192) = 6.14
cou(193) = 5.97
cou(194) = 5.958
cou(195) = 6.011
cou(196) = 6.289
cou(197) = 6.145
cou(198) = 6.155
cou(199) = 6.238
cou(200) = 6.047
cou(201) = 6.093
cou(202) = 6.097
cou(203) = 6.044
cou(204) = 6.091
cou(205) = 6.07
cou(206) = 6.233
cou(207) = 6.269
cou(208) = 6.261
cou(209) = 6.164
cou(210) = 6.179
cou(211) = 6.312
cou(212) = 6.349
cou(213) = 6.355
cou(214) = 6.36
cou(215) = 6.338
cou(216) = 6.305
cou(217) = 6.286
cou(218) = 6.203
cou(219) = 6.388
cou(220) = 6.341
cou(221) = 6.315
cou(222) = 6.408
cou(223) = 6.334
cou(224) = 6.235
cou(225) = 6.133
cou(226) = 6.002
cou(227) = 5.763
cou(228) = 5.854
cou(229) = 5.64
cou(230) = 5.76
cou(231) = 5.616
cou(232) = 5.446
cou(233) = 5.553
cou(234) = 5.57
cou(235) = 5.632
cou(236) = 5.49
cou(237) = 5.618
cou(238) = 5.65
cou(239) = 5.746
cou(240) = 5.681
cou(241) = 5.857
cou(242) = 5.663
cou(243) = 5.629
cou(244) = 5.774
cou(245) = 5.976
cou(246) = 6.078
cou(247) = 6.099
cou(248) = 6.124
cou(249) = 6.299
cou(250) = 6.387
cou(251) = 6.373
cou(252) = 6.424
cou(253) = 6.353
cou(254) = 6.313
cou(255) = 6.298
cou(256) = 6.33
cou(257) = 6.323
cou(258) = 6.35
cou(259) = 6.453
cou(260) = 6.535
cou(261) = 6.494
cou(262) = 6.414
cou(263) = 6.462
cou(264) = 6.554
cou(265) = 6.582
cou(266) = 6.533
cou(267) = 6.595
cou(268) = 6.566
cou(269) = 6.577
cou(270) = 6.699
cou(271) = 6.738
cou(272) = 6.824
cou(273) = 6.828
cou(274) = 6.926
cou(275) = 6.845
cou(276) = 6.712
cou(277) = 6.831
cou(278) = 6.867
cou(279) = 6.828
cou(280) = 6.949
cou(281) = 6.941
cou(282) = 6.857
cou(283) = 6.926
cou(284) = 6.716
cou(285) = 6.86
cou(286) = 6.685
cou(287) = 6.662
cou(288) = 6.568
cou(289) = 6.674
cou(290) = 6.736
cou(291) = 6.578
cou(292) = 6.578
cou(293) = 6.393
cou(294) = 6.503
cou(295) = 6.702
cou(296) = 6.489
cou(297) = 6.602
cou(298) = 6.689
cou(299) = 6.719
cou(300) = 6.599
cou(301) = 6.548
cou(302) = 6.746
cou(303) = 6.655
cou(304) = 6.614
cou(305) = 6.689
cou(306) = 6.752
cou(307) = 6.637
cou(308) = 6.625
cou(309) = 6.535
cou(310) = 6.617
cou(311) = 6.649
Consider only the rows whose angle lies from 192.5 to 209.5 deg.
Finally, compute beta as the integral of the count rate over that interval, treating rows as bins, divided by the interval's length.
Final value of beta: 6.13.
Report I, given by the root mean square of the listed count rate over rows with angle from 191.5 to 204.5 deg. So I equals 6.10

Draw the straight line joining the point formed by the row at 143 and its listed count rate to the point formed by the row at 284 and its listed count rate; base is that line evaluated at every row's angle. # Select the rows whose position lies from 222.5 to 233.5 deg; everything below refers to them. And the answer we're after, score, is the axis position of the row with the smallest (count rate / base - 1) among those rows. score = 232 deg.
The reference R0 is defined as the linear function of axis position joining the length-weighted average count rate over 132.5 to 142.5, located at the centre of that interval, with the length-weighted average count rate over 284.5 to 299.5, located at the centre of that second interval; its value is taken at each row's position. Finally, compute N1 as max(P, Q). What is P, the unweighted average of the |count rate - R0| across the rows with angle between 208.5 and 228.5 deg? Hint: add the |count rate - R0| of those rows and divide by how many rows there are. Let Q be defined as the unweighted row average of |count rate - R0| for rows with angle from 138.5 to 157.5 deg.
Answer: 0.1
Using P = 0.13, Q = 0.11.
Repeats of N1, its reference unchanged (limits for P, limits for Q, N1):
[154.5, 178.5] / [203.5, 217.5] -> 0.1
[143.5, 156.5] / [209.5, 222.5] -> 0.1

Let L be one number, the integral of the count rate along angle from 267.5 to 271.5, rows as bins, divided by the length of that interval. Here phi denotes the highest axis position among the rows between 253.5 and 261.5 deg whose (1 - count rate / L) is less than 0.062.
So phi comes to 261 deg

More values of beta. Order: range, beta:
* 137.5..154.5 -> 5.87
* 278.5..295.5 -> 6.72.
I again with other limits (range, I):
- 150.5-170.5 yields 5.90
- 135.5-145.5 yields 5.88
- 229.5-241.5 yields 5.64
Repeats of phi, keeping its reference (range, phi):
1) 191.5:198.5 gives 196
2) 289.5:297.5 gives 297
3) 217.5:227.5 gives 224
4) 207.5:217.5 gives 217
